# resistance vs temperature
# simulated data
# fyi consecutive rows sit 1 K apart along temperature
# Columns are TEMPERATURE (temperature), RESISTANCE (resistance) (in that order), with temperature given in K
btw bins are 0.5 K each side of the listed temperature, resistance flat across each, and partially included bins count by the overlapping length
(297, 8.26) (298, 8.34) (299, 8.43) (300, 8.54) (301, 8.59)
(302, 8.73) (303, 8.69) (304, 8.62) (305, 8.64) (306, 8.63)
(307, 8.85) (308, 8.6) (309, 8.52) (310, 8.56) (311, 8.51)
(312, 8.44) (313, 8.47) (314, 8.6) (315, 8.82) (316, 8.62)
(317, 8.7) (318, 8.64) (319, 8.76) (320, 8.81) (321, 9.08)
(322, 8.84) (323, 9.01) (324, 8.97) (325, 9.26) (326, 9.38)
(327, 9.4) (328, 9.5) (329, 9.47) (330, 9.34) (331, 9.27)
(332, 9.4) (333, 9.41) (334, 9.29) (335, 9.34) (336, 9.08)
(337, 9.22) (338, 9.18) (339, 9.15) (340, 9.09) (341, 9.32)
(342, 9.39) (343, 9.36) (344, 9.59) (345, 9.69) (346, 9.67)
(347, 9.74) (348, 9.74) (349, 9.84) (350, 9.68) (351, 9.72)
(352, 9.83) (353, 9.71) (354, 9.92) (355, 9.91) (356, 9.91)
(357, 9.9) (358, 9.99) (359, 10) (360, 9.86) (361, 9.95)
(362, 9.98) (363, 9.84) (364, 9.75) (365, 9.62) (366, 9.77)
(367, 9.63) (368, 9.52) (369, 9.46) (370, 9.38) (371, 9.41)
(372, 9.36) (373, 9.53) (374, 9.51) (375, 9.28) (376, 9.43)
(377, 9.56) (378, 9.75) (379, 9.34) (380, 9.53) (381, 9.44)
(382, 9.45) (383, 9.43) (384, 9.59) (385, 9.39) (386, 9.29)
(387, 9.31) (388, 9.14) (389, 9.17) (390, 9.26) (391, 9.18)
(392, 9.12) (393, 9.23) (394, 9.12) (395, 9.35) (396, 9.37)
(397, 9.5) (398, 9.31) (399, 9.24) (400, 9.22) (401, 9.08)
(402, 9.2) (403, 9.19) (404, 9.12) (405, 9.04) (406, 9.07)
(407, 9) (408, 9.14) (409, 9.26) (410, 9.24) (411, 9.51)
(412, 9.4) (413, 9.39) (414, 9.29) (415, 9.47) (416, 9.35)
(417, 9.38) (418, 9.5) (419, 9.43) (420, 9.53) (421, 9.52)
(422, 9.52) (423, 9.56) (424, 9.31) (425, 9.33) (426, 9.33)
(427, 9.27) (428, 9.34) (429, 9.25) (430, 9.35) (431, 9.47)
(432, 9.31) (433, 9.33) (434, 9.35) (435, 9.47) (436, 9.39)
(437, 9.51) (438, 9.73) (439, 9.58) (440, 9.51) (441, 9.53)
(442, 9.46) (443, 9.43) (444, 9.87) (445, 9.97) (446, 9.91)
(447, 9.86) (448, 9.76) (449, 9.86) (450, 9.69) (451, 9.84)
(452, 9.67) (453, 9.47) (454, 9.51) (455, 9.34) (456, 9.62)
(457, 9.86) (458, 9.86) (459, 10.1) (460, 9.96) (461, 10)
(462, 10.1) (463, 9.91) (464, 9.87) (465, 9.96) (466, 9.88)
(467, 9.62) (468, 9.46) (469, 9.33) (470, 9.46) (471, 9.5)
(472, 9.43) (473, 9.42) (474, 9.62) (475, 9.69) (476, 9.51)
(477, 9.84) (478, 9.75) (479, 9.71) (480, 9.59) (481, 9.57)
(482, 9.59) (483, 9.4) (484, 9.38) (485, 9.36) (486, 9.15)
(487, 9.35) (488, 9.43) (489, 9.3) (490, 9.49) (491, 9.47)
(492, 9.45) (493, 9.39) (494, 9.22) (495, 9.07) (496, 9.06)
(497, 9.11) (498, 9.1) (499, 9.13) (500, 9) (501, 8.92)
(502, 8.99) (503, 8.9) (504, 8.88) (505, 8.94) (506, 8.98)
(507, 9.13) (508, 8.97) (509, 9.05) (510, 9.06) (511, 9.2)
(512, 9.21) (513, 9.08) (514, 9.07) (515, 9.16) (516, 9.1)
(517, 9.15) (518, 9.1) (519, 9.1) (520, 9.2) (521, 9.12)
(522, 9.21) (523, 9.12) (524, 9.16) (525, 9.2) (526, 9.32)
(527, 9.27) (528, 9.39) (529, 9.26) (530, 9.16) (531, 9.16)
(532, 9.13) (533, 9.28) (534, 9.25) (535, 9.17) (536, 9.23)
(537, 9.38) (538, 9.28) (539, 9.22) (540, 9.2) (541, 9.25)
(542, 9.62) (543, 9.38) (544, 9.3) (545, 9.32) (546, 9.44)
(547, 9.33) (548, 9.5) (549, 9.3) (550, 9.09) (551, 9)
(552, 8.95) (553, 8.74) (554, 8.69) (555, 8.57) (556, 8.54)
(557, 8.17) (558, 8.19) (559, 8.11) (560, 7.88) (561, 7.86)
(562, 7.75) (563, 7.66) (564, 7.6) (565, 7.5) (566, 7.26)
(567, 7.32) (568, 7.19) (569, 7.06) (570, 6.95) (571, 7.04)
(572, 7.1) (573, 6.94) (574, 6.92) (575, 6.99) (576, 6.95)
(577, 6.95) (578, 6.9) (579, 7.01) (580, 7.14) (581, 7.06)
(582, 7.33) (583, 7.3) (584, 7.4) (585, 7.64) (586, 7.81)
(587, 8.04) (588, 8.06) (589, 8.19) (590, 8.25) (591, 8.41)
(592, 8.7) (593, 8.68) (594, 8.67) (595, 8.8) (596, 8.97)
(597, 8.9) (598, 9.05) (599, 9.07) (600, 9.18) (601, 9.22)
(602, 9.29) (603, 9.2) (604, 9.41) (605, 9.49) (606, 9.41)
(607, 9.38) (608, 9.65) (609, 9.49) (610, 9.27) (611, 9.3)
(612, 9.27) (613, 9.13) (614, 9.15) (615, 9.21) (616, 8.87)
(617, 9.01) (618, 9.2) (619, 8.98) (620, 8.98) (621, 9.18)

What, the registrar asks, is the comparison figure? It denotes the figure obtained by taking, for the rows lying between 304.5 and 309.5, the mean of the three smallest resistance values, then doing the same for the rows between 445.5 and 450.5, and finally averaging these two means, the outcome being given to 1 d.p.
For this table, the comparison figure 9.2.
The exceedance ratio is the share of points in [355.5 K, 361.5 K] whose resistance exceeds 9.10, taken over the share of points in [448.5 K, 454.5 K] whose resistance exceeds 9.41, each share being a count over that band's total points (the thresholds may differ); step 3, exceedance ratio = 1.00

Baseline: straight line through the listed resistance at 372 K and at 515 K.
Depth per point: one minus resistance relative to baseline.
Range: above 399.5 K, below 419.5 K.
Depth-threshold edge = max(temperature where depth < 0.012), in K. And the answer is 419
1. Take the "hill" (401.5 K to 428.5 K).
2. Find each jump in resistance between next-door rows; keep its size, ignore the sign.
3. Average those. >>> 0.081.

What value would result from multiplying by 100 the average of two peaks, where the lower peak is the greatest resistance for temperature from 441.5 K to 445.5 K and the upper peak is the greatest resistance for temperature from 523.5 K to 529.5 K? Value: 968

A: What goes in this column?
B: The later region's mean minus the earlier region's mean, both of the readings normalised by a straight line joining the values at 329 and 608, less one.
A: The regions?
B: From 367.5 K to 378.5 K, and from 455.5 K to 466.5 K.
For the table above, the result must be 0.041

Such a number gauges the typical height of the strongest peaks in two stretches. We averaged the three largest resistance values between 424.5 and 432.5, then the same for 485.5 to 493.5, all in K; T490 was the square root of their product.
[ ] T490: 9.43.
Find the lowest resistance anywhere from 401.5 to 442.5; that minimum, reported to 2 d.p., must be 9.00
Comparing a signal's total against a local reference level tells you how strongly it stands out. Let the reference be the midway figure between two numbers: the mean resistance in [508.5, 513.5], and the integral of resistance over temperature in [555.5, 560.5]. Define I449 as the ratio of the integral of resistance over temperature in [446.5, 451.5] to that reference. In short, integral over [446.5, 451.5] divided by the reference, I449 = 1.96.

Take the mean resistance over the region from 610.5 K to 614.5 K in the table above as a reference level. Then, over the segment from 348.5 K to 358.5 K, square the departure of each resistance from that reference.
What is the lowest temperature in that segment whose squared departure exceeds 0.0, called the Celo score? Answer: 349 K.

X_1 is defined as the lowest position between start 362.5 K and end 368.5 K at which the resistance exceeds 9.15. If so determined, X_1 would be 363 K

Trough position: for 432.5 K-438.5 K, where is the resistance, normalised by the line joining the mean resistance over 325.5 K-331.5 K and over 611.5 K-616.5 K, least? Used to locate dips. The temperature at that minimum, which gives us 433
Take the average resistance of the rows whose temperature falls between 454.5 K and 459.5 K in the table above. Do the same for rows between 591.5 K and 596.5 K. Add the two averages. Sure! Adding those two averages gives 18.5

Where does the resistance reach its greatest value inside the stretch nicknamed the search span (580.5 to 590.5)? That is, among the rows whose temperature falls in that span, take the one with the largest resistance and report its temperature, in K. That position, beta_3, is 590 K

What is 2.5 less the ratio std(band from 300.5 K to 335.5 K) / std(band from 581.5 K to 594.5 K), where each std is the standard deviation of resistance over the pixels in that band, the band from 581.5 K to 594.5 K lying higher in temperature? 1.8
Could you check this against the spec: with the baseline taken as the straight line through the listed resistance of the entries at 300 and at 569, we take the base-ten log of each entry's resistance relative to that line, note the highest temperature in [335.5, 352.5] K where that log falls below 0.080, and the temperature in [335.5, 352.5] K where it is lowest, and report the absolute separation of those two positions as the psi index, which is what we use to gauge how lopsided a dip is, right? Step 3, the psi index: 16 K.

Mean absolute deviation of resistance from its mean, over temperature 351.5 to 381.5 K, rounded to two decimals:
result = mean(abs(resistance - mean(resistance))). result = 0.20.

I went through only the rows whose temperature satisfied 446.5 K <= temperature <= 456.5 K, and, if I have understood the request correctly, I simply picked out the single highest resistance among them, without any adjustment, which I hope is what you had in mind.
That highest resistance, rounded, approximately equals 9.86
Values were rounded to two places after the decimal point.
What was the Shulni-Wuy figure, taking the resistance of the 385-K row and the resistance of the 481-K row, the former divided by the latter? 0.98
